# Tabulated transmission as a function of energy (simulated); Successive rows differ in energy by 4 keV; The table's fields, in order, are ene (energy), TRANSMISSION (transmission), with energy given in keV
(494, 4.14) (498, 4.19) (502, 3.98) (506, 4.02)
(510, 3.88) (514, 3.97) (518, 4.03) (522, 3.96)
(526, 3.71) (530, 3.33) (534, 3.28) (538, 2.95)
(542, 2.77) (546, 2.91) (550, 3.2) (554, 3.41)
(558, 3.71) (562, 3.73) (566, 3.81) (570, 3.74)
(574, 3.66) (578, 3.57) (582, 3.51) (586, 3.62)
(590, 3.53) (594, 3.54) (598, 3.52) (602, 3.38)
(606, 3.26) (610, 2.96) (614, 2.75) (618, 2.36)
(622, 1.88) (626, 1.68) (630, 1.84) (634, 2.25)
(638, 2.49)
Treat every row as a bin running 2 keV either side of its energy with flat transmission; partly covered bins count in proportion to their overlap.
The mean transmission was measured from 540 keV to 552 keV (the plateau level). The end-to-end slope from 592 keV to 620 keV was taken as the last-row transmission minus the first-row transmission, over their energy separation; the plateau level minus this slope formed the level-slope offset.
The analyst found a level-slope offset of 3.0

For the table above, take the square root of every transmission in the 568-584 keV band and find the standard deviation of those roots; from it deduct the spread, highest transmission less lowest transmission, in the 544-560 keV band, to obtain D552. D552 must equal -0.8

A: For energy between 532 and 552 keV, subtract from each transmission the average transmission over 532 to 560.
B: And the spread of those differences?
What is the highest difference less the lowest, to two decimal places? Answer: 0.51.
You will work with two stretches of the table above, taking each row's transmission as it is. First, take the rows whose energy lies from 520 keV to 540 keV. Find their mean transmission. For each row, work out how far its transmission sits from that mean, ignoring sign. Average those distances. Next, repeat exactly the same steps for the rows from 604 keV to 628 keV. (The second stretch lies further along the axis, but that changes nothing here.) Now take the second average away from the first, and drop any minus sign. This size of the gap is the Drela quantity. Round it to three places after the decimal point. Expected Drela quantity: 0.197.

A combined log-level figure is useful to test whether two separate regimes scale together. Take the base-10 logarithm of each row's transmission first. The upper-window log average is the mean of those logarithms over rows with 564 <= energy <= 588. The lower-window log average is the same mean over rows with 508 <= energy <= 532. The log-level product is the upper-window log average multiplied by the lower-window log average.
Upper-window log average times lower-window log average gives 0.326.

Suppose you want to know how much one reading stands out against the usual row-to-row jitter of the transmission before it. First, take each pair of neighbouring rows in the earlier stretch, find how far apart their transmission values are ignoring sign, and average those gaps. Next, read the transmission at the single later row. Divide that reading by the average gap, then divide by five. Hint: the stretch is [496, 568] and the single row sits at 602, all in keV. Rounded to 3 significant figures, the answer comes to 4.05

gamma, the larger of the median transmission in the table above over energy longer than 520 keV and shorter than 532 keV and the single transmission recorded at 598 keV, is 3.71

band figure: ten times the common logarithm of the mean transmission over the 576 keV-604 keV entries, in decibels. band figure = 5.5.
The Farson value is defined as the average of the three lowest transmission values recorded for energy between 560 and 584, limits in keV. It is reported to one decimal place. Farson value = 3.6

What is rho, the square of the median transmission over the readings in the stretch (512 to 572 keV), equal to 14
